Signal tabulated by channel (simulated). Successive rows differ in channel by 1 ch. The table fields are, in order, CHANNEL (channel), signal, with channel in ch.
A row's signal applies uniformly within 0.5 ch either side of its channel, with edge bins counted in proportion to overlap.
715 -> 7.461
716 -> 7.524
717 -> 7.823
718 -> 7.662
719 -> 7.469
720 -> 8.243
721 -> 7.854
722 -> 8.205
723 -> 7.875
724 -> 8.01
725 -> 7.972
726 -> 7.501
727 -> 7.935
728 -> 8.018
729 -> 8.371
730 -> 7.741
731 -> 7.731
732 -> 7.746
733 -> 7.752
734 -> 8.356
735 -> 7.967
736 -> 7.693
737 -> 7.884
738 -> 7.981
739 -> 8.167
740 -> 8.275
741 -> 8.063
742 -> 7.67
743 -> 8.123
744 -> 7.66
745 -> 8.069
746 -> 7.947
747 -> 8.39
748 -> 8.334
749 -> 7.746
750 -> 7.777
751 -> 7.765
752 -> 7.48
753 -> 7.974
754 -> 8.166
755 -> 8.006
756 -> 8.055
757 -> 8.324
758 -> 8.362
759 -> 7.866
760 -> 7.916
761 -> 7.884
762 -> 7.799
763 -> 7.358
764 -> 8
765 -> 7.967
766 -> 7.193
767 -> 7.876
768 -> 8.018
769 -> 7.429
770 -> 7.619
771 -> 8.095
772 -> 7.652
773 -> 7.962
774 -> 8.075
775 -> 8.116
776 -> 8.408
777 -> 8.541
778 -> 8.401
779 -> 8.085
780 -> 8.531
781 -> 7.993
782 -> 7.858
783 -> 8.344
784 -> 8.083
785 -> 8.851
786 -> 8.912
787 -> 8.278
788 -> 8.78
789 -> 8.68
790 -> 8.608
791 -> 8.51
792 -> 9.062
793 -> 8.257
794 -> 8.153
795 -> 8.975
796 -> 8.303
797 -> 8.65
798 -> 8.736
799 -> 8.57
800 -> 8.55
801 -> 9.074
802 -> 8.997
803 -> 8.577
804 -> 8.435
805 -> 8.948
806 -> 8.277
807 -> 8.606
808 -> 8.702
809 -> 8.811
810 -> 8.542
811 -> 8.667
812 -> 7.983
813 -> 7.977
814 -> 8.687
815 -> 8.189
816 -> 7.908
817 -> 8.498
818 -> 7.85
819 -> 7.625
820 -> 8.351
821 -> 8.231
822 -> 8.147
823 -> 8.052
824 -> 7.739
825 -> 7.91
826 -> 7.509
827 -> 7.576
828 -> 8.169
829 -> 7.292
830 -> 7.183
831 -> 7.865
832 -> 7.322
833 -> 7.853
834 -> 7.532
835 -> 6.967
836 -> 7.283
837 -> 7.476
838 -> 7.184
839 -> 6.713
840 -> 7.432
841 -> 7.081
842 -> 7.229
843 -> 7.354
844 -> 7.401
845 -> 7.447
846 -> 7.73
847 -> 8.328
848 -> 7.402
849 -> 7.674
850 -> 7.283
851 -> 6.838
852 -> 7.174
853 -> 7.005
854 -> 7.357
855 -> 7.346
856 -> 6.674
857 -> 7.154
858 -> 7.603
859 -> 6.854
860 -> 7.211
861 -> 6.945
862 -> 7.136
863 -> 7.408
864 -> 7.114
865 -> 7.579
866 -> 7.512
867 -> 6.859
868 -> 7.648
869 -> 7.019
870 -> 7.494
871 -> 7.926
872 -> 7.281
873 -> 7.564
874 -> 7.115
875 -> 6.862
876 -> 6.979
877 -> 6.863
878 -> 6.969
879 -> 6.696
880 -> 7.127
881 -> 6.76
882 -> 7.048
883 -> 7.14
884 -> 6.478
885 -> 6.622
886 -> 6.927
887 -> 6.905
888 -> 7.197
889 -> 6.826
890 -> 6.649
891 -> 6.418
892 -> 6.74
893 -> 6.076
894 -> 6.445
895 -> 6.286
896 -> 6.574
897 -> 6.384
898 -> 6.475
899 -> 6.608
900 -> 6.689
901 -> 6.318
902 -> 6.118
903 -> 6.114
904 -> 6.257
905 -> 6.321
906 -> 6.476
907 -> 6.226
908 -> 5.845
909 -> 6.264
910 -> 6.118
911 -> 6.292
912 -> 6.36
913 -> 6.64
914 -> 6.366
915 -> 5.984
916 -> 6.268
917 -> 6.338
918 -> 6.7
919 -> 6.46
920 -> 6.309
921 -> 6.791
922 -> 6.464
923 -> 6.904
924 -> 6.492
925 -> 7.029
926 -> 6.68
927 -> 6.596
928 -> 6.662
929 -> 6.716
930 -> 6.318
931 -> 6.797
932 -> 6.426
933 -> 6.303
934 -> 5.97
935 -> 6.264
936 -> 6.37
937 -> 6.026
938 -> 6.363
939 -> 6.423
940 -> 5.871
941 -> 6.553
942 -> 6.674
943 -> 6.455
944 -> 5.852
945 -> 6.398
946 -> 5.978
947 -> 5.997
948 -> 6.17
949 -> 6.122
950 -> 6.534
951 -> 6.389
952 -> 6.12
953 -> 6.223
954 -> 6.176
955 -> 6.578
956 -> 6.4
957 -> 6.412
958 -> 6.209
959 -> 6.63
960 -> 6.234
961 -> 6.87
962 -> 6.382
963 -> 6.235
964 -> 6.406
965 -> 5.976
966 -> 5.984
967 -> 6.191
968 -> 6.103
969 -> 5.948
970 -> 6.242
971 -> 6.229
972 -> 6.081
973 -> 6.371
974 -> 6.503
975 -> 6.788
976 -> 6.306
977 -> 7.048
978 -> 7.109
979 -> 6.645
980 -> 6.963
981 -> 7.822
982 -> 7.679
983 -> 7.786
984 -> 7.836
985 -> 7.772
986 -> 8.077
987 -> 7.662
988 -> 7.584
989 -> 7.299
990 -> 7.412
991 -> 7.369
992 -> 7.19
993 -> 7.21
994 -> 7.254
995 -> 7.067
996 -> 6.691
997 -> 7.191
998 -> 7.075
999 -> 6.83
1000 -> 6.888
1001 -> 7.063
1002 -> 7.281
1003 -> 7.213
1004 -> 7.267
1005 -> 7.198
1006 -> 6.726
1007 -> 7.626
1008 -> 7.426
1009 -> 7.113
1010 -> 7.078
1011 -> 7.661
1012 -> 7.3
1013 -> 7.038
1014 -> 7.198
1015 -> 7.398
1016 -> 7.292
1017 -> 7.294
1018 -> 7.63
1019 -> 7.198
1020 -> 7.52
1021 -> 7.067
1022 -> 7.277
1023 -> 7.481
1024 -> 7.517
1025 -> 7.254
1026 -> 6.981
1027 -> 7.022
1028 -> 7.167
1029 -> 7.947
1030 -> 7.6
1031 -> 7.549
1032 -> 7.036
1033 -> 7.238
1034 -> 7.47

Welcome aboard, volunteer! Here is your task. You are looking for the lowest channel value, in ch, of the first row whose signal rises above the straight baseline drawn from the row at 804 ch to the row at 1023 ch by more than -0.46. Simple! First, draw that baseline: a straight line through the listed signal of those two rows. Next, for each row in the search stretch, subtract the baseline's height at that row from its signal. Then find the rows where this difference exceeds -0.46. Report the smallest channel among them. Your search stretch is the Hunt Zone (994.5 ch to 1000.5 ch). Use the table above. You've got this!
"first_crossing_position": 997 ch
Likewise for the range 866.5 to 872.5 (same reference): 871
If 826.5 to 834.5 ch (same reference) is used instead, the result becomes 828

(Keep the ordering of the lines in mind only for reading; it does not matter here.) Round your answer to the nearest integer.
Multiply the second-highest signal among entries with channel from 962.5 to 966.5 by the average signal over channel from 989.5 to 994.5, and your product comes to 45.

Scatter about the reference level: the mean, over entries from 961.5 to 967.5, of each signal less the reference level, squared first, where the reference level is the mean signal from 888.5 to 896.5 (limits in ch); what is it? 0.1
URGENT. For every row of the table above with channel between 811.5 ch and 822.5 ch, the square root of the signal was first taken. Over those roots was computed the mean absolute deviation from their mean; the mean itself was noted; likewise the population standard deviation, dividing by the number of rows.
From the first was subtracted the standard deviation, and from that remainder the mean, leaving -2.86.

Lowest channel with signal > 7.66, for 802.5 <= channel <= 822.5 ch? 803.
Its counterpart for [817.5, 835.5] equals 818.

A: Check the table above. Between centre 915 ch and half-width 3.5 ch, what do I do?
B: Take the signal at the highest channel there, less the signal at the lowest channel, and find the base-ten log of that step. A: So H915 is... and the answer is -0.47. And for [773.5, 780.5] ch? -0.34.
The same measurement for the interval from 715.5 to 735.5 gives -0.35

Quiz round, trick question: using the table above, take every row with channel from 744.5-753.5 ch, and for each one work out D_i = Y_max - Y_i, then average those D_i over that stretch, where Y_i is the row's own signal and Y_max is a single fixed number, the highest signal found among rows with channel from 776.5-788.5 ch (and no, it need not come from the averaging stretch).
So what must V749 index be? 1.0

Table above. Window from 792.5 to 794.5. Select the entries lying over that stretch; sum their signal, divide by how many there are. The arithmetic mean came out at 8.2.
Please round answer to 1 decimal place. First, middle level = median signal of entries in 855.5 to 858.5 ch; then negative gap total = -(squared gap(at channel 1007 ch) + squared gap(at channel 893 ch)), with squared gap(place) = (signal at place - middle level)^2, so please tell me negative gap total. -1.4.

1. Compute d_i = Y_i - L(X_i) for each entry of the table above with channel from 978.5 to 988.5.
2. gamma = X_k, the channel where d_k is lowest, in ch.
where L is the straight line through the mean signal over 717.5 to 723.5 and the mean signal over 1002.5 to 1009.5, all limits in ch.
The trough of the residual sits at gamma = 979 ch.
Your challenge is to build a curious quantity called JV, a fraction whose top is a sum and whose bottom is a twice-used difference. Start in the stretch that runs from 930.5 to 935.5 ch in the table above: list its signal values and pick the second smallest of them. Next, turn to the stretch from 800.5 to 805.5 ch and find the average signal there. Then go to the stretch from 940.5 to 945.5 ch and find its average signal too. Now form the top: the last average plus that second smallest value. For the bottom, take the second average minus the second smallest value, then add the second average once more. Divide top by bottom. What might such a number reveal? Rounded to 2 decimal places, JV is 1.11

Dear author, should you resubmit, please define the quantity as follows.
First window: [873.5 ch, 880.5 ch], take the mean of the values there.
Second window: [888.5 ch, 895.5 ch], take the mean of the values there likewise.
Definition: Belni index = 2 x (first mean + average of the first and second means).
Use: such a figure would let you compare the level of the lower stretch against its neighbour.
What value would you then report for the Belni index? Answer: 27.3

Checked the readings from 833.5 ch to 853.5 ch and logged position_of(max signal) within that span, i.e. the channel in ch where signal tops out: 847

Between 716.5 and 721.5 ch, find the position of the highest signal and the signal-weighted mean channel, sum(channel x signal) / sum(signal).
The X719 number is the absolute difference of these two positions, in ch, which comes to 1.0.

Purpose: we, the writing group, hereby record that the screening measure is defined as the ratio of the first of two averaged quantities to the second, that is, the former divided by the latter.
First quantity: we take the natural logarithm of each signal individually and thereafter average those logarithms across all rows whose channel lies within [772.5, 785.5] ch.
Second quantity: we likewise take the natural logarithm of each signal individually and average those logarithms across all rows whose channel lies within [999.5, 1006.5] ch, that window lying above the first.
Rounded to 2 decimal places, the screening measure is 1.08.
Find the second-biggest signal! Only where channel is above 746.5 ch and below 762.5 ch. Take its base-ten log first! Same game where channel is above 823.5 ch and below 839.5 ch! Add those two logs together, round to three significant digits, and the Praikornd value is 1.82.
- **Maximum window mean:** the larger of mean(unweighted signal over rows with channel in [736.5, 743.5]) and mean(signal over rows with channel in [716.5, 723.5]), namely 8.0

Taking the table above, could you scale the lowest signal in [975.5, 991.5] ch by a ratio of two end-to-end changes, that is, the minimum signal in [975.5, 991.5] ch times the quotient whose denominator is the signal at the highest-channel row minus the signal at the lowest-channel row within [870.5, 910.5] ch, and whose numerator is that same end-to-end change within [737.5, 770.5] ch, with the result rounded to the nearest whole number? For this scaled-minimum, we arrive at 1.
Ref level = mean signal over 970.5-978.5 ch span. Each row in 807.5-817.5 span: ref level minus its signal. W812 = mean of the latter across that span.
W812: -1.8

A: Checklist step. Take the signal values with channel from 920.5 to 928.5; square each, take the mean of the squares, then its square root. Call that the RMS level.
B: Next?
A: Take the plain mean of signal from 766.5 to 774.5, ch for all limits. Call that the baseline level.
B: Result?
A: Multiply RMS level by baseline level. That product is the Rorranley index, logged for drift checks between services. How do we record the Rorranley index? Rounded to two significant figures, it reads 53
